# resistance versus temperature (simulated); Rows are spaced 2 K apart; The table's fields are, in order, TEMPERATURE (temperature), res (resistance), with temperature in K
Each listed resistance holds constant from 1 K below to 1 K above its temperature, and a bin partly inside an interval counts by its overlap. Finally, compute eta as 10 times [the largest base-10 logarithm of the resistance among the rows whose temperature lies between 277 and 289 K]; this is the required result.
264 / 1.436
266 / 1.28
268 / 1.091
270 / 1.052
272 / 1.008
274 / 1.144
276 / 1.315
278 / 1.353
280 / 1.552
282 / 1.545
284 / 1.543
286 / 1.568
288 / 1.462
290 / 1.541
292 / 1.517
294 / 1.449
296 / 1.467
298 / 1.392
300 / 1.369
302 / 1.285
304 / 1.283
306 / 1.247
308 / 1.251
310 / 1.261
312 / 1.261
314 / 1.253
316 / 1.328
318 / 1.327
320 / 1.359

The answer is 1.95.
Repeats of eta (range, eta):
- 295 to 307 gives 1.66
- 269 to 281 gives 1.91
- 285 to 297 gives 1.95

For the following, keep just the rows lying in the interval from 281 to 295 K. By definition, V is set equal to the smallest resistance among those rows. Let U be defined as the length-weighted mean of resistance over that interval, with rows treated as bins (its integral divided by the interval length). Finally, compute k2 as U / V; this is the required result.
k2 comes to 1.05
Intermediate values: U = 1.52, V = 1.449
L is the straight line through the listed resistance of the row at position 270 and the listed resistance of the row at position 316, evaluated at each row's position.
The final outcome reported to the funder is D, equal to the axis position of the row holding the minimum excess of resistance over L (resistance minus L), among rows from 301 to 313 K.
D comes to 312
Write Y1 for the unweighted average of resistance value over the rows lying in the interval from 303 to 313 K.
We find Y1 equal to 1.26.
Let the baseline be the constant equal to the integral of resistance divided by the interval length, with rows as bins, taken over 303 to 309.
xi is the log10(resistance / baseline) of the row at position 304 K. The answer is 0.01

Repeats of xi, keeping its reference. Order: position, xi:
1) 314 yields 0.00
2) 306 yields 0.00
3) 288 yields 0.06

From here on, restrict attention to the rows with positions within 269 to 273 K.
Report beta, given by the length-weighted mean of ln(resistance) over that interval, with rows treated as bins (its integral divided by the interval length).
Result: 0.03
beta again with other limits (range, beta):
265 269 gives 0.17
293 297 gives 0.38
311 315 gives 0.23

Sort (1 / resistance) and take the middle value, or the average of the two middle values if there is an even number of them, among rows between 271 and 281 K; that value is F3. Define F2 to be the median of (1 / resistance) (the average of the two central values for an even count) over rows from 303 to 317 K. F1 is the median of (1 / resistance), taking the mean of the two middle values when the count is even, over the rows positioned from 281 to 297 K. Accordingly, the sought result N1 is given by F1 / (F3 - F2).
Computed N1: -20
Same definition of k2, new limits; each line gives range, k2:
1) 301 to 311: 1.01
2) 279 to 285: 1.00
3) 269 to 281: 1.23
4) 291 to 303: 1.10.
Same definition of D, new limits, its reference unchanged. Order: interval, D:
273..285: 274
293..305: 304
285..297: 294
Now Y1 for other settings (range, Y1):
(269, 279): 1.17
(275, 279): 1.33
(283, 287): 1.56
